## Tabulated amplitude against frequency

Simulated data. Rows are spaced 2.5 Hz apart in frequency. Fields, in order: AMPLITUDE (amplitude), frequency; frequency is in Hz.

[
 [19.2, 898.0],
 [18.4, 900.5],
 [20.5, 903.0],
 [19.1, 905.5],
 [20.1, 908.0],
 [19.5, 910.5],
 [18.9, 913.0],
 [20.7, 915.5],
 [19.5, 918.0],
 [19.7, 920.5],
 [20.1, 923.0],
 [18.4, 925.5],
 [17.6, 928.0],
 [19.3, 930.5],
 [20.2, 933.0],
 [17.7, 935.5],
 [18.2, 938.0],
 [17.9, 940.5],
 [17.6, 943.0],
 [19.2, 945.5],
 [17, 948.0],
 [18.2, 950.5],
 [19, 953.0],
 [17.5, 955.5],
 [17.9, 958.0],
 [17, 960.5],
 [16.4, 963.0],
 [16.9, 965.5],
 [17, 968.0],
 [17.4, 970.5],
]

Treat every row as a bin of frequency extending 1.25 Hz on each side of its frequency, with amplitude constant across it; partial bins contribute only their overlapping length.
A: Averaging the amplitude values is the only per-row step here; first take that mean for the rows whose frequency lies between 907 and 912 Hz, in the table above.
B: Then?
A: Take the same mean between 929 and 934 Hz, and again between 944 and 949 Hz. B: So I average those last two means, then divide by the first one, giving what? 0.96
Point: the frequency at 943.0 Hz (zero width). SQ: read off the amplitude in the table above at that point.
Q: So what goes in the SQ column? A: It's 17.6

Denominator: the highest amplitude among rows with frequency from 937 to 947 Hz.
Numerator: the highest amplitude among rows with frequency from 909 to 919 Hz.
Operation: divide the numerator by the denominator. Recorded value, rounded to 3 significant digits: 1.08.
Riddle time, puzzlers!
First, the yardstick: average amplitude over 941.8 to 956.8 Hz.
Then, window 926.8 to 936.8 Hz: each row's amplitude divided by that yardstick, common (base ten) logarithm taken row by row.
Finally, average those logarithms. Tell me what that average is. 0.01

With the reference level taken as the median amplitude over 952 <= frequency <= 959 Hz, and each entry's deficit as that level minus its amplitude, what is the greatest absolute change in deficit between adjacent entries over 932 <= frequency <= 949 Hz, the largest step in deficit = 2.5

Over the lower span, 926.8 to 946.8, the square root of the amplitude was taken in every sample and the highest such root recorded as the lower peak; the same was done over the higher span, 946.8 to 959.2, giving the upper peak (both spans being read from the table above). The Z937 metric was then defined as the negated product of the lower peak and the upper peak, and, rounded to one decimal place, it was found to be -19.6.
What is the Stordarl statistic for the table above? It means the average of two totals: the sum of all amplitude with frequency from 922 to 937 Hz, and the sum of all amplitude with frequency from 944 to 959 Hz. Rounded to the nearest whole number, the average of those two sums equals 111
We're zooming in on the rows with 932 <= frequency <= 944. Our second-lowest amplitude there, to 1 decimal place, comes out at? 17.7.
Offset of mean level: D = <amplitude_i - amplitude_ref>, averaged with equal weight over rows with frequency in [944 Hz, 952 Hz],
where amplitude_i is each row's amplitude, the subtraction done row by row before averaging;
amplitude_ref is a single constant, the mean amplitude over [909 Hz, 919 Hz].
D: -1.5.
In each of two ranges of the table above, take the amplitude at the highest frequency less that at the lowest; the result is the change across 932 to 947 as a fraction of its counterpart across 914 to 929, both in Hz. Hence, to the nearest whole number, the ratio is 0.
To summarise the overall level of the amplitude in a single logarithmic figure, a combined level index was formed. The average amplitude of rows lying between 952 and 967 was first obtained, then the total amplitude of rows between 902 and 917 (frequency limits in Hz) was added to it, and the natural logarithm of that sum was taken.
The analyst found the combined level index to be 4.91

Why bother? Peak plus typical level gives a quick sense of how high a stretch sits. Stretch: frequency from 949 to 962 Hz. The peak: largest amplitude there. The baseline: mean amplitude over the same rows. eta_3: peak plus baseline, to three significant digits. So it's 36.9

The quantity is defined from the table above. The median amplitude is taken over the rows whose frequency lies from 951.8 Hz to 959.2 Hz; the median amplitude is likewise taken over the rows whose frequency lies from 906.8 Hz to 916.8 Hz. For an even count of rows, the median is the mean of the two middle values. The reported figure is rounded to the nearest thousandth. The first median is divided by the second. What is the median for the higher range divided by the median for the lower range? 0.904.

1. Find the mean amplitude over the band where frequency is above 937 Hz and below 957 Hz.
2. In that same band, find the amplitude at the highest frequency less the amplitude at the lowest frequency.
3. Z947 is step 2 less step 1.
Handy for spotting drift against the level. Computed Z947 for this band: -18.8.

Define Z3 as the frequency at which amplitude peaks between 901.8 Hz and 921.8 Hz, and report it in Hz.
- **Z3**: 915.5 Hz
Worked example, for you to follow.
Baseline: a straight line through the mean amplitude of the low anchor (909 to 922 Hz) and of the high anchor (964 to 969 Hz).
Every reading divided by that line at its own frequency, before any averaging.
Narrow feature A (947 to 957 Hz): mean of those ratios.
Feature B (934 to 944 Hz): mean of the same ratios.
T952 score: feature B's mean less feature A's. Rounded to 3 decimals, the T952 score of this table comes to -0.041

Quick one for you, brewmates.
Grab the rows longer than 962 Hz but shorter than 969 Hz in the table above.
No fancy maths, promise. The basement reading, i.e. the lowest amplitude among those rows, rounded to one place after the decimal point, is 16.4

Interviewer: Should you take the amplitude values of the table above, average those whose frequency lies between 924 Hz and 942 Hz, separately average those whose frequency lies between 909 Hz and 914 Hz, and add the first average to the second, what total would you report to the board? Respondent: 37.7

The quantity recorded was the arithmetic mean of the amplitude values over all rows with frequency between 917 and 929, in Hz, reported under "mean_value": 19.1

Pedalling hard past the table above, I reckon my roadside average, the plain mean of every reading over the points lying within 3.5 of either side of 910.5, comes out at 19.5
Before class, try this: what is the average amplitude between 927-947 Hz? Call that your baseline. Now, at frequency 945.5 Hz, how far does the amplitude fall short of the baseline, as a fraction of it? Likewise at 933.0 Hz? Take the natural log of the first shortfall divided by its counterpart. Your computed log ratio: -0.9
